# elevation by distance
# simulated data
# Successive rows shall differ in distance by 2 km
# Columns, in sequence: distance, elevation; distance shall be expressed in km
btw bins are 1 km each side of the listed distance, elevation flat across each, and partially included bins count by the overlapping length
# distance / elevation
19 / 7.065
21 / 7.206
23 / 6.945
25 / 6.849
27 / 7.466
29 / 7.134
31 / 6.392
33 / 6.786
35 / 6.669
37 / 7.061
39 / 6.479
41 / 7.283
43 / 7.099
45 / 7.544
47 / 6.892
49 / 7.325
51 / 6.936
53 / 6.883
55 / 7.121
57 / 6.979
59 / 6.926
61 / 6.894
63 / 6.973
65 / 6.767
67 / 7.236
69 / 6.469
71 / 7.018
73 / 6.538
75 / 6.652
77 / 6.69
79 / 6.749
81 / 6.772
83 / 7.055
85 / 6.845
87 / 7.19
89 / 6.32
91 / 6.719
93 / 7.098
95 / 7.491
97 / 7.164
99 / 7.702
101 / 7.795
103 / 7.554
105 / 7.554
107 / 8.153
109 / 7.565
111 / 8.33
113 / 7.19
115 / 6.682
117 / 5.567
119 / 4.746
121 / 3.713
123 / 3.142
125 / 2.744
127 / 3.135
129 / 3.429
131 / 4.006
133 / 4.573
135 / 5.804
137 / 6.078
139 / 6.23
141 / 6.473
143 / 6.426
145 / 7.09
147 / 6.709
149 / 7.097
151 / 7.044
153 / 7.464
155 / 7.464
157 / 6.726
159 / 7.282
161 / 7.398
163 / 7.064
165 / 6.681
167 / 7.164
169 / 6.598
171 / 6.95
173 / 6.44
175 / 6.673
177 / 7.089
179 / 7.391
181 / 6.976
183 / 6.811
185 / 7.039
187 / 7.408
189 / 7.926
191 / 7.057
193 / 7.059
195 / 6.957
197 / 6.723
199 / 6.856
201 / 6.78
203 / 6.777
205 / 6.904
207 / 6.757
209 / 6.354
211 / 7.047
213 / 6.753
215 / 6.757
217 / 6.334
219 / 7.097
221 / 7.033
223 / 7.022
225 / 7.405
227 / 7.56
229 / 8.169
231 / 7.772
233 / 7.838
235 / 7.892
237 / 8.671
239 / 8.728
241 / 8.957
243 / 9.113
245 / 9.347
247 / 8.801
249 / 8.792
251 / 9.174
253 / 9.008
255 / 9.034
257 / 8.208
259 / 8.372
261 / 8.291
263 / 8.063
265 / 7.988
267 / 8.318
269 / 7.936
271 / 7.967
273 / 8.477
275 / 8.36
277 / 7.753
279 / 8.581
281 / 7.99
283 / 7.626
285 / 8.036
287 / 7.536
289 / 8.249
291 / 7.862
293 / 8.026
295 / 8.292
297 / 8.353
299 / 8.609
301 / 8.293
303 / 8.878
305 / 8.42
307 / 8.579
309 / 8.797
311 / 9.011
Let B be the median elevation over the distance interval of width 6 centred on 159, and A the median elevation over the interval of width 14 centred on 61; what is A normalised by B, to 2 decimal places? 0.96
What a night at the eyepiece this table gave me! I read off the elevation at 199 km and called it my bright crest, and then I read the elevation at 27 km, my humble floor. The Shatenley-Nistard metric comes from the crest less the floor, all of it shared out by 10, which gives -0.06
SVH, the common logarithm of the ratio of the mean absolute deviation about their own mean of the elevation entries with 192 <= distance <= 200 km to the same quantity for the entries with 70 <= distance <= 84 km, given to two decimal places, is -0.12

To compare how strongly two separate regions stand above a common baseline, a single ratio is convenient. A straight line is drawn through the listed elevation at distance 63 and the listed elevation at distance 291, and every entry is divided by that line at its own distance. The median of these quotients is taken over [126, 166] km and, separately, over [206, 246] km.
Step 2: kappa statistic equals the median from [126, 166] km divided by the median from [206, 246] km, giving 0.93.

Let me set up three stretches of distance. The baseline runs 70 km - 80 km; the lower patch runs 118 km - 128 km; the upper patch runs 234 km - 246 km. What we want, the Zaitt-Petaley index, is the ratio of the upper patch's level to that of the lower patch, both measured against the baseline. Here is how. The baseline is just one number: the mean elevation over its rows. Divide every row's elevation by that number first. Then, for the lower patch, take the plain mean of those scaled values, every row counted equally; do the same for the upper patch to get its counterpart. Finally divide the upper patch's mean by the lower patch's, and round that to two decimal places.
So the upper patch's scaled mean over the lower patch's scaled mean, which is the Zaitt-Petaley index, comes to 2.51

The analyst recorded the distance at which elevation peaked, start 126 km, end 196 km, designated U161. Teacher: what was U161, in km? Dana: 189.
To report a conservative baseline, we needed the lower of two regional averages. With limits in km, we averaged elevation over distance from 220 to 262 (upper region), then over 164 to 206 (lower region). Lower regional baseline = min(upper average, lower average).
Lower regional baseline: 6.96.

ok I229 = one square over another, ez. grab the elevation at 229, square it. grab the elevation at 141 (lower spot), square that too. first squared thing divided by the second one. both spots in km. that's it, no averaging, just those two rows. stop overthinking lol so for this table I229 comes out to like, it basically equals 1.6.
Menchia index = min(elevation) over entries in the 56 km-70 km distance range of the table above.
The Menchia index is 6.469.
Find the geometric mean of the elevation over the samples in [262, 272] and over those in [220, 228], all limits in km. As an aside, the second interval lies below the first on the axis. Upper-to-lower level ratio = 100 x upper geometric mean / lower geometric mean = 111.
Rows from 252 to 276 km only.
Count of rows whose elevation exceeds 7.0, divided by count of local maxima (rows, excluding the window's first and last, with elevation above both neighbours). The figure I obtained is 3.0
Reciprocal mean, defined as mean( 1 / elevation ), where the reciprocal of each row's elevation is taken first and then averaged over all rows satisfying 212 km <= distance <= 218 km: 0.15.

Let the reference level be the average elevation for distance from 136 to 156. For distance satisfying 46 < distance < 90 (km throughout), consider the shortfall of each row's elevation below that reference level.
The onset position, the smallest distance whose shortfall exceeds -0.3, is 47 km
